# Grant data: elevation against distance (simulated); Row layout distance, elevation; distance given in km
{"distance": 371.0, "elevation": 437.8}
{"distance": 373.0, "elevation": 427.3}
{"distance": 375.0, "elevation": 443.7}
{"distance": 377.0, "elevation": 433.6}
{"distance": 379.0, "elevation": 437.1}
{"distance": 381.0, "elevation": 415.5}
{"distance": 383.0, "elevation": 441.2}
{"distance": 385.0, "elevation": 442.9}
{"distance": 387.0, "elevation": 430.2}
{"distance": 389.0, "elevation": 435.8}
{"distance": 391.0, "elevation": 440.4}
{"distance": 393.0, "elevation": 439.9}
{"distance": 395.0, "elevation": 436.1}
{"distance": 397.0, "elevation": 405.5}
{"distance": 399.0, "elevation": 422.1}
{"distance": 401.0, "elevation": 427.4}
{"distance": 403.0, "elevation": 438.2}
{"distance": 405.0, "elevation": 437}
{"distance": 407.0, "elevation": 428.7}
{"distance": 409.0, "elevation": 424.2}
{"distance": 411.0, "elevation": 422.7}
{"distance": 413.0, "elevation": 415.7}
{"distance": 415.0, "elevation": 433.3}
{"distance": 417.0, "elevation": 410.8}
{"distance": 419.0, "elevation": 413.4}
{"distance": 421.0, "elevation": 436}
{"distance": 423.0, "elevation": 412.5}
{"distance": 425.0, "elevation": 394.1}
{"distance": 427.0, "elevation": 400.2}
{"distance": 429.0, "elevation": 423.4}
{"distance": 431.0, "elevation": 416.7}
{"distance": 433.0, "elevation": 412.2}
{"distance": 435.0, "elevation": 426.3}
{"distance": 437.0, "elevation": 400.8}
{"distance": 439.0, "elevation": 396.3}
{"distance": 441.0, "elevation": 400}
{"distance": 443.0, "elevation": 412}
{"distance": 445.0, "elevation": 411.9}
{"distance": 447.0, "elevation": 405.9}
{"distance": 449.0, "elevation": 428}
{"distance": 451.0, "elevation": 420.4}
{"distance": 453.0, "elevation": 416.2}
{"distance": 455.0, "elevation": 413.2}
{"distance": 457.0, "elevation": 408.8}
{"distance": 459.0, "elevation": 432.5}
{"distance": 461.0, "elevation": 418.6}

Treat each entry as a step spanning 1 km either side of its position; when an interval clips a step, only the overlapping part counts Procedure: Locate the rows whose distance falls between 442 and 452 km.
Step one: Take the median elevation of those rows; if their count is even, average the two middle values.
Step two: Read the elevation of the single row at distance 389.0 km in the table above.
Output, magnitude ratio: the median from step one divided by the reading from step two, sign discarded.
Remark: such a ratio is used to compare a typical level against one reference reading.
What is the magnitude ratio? 0.95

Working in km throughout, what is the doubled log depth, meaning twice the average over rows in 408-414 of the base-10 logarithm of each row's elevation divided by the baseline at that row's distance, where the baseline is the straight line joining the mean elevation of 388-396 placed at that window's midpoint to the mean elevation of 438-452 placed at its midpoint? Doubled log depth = -0.015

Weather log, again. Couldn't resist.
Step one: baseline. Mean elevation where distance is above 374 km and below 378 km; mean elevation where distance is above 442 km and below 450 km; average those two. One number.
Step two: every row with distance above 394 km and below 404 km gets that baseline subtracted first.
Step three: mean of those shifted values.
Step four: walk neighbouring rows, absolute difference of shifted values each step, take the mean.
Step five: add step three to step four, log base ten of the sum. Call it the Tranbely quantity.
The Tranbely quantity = 1.18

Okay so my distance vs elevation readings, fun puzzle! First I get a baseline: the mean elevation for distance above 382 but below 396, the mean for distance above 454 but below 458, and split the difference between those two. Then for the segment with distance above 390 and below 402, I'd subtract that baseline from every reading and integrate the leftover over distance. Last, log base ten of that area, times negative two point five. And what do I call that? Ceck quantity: -4.2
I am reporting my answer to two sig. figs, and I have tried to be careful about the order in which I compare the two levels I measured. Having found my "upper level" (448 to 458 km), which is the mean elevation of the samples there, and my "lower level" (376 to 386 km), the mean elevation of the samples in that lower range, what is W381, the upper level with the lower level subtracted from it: -17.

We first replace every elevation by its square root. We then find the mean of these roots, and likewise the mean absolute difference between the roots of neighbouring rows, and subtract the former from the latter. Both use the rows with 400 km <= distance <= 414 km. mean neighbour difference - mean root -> -20.5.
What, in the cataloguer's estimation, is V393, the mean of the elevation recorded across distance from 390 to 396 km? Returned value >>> 439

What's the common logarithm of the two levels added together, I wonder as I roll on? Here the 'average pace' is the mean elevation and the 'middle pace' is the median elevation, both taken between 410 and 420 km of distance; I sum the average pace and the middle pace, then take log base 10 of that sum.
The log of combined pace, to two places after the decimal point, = 2.92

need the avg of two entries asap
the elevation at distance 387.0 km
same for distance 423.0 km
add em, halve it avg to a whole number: 421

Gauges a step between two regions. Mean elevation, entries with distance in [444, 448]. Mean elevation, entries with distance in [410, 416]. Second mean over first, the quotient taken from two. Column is 0.96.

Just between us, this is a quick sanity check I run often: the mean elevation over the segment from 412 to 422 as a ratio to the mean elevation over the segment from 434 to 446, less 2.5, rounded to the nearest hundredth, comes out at -1.47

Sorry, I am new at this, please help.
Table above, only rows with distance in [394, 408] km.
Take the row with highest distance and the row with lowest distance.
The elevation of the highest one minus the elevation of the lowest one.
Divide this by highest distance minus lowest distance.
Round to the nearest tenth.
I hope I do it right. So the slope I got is -0.6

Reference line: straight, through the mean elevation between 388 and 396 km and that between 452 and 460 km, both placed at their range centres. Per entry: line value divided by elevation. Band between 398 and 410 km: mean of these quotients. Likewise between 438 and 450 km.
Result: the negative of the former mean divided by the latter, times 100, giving -98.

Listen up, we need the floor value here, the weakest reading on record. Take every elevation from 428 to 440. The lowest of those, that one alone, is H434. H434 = 396.3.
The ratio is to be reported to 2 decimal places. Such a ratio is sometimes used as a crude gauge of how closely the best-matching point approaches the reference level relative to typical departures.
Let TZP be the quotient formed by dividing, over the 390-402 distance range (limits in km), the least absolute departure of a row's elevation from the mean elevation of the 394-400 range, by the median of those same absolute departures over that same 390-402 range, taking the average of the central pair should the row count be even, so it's 0.06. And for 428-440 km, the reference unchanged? 0.31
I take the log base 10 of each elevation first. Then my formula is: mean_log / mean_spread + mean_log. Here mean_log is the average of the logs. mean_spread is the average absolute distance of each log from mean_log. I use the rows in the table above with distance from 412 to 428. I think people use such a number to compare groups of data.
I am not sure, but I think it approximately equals 245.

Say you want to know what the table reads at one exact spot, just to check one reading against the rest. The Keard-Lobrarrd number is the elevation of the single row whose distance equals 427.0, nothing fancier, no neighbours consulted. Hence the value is 400.2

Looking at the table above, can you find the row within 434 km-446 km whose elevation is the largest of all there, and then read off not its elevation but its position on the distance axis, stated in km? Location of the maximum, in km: 435.0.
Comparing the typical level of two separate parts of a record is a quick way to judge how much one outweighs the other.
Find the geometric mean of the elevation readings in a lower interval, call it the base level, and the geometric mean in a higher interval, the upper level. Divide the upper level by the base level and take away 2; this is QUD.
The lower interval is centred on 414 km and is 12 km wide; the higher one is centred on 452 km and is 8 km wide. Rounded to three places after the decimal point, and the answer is -1.001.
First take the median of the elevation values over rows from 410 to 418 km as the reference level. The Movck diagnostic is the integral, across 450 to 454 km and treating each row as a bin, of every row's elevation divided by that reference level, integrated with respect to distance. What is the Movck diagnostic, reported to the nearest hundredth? 3.99 km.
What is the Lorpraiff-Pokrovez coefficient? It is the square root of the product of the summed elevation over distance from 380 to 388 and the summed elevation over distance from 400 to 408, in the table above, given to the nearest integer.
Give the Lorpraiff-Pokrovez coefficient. 1731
